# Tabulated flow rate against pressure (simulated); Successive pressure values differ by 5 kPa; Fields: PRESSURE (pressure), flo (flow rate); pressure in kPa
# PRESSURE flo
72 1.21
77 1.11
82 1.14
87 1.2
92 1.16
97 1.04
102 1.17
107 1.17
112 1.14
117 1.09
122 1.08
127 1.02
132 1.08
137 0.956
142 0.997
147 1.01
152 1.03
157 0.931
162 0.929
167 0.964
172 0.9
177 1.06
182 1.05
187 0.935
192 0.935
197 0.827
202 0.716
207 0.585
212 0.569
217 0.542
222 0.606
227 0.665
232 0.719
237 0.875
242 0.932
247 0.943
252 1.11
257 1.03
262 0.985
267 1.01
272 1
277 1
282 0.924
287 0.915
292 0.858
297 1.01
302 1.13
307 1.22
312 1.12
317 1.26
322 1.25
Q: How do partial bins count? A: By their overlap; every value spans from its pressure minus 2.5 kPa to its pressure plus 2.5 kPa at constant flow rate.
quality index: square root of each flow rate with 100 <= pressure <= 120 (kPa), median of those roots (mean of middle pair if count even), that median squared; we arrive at 1.15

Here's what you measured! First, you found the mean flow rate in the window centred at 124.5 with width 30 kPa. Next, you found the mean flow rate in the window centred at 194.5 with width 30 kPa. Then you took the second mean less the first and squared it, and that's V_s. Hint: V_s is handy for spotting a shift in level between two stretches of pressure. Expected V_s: 0.048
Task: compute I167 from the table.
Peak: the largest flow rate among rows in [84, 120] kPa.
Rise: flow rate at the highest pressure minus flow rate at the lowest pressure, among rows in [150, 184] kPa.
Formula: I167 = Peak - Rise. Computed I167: 1.18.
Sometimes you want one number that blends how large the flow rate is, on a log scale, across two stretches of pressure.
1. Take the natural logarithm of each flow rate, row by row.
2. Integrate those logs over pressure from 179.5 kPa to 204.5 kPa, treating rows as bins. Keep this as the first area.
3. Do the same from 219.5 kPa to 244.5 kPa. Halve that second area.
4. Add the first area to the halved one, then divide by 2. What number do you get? -3.3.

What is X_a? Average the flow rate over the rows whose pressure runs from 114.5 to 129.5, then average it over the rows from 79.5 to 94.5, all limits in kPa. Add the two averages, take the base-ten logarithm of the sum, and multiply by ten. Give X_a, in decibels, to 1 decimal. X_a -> 3.5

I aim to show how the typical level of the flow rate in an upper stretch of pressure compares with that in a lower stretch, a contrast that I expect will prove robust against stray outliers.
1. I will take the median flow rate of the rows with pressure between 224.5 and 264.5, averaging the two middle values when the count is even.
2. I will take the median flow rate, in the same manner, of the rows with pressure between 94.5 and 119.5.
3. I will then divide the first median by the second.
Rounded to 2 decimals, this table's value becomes 0.82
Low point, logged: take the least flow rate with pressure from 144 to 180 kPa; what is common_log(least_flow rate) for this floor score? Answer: -0.05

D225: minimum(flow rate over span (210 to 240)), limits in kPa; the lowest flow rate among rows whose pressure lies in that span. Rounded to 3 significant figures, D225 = 0.542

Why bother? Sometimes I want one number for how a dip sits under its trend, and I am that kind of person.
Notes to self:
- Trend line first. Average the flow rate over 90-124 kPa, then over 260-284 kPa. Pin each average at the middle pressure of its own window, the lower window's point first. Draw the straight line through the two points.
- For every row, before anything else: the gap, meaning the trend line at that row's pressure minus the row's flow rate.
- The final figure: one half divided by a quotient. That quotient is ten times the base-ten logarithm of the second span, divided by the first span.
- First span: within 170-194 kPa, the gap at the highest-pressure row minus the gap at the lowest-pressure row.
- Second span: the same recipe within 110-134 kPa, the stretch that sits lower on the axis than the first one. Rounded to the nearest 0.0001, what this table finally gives 0.0019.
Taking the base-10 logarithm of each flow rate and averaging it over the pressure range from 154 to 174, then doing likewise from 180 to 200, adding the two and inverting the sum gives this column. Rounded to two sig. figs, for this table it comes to -16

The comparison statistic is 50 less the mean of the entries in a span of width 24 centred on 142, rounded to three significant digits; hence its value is 49.0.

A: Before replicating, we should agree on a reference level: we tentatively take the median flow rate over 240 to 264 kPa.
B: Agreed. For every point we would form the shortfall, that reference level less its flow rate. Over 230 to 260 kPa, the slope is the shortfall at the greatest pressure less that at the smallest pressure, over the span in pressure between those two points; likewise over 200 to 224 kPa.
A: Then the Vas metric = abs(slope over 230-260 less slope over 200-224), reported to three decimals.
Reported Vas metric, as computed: 0.018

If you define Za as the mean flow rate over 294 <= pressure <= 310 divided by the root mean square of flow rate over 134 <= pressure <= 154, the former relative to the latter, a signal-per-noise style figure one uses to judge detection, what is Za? 1.1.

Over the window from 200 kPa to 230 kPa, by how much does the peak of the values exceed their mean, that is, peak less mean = 0.10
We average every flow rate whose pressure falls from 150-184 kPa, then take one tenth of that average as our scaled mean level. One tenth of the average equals 0.098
